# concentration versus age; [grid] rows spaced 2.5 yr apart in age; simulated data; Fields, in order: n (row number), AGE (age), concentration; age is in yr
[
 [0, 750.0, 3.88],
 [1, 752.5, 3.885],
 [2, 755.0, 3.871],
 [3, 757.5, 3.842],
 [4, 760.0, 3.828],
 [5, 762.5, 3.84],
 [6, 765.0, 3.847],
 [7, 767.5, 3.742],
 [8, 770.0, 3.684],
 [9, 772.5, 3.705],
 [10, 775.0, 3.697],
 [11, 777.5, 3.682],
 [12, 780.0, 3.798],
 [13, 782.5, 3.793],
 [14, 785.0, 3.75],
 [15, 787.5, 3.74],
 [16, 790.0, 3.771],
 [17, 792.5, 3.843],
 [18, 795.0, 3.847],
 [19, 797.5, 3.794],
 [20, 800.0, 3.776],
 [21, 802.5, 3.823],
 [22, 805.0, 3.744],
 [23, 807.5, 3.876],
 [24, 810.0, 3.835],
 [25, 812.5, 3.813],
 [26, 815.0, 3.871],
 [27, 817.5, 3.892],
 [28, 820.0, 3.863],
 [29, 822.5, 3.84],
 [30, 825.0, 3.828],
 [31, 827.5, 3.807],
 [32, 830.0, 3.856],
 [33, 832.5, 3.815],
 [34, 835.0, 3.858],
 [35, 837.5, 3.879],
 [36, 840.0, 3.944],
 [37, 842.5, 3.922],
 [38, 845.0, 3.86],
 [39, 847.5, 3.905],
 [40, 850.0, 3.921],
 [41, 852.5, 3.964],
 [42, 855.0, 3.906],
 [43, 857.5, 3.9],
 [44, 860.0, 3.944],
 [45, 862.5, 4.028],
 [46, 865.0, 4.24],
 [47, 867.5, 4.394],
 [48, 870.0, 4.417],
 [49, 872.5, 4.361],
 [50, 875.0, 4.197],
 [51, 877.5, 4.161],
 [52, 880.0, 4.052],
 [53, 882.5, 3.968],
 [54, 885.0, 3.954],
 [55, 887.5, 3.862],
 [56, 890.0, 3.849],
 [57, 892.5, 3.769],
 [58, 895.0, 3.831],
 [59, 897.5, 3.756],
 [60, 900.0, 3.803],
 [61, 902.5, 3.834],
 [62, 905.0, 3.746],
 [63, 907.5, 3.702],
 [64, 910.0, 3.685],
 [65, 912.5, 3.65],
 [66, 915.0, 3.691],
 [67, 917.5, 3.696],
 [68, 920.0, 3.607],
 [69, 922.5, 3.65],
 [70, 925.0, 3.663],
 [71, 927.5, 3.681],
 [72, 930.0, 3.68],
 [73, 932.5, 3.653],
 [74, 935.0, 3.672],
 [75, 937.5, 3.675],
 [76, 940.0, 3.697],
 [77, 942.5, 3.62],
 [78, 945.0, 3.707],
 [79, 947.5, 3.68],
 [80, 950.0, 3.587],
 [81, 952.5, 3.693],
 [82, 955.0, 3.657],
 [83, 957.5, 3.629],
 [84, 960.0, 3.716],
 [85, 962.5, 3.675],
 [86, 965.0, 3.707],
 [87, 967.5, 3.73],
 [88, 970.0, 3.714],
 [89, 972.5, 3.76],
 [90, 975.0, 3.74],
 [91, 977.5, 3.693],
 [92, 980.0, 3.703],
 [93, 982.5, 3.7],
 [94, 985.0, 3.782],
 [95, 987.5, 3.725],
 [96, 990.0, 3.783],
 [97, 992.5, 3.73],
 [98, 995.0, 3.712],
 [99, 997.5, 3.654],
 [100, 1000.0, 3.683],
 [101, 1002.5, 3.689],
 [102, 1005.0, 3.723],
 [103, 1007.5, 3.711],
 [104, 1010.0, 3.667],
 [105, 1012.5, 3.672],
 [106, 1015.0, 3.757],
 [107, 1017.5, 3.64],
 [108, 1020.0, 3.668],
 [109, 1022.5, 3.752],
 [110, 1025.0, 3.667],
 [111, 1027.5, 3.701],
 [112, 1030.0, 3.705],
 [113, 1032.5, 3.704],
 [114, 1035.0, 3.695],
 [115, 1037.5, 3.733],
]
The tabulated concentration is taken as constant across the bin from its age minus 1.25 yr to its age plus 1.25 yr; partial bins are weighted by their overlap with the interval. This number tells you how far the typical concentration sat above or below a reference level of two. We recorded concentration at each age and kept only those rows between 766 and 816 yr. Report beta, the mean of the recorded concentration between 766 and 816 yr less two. 1.78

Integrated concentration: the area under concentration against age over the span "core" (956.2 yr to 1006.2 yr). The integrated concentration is 186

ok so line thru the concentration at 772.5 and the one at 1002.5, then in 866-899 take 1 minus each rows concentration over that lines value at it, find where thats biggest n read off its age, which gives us 897.5 yr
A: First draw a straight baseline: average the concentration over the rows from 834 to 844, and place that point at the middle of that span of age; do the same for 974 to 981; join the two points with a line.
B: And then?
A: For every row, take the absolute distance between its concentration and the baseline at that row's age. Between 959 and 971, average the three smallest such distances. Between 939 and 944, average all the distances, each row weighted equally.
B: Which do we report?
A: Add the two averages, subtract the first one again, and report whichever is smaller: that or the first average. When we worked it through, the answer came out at 0.011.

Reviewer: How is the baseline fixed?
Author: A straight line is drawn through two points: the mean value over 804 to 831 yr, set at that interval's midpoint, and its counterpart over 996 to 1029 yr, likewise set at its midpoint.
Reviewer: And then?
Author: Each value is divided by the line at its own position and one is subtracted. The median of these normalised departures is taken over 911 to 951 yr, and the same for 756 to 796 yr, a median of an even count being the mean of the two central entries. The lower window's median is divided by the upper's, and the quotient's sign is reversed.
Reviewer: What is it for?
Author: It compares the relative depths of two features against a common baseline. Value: -1.0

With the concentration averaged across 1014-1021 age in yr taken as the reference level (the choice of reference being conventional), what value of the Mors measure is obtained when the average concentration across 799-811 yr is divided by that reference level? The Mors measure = 1.03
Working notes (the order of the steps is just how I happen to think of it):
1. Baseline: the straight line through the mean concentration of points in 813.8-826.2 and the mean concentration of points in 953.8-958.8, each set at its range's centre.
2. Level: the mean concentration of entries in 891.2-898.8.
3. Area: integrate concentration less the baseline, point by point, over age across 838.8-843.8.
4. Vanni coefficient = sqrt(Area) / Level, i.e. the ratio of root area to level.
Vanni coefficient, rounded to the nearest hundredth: 0.19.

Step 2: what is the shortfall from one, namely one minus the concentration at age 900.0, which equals -2.80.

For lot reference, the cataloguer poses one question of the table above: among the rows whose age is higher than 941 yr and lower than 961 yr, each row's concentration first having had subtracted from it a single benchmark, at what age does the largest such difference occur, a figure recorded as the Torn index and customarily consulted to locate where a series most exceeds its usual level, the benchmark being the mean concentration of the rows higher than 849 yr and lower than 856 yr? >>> 960.0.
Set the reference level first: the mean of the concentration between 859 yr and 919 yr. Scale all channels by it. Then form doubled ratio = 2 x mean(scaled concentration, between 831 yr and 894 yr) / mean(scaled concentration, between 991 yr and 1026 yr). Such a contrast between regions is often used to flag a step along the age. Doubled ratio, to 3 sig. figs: 2.17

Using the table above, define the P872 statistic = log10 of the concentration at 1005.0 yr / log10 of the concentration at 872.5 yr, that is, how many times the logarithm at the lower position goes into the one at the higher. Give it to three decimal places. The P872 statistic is 0.893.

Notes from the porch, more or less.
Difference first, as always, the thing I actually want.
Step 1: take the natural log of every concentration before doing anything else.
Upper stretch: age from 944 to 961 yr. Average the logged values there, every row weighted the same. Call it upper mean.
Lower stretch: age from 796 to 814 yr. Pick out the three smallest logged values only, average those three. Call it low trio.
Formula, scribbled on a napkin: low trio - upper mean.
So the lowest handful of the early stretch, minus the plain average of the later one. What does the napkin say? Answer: 0.028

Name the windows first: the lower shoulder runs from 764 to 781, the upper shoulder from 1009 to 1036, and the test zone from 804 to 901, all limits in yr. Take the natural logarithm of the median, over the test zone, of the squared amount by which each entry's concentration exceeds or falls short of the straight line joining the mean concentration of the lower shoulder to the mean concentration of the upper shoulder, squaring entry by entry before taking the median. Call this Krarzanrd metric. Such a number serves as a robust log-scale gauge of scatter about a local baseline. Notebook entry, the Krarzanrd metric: -3.7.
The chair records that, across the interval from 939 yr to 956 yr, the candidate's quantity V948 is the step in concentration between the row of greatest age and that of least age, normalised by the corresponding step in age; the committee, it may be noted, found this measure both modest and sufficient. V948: -0.0027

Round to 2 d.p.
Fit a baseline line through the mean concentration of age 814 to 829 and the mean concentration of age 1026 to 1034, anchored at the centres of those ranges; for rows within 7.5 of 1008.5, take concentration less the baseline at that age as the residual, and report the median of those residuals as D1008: -0.02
